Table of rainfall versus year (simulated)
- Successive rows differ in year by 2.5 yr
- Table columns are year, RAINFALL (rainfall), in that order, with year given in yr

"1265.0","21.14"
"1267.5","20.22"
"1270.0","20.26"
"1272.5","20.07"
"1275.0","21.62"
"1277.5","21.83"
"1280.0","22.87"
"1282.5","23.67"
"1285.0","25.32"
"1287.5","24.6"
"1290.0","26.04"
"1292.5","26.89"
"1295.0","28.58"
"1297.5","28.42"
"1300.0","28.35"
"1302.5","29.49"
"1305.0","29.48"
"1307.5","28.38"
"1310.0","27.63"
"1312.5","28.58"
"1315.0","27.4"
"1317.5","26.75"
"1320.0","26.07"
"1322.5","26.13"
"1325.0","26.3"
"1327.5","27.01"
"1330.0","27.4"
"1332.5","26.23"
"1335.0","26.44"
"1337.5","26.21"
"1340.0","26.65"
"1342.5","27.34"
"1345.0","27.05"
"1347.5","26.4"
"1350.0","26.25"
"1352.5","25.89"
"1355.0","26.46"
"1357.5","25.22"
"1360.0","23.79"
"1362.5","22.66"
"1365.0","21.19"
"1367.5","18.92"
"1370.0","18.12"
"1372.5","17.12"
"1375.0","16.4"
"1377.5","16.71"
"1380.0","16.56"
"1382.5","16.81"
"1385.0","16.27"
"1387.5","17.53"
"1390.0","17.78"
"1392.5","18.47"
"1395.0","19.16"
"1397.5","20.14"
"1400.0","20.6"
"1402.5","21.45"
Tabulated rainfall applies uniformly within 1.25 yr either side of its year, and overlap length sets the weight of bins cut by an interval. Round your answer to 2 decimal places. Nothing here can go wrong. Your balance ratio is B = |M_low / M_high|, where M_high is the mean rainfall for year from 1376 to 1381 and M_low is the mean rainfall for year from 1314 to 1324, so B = 1.60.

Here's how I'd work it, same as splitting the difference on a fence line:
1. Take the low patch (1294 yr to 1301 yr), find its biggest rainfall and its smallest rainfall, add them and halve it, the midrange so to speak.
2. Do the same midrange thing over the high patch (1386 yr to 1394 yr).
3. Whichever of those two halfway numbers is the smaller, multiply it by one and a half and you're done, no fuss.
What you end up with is 27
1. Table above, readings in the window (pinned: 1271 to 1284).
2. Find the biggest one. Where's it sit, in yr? 1282.5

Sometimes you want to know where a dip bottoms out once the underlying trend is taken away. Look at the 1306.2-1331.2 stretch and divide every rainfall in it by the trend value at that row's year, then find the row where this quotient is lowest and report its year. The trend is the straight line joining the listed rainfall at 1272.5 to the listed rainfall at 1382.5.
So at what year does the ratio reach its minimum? 1320.0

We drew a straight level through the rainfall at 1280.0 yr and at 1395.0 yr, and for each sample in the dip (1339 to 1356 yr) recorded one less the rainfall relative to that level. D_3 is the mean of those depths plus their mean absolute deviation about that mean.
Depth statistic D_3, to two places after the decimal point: -0.27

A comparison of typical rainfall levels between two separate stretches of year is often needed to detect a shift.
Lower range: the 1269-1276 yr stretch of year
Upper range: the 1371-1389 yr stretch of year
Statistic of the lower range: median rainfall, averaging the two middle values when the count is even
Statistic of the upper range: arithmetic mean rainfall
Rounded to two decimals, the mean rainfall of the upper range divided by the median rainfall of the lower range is 0.83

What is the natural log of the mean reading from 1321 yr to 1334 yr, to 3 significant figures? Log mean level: 3.28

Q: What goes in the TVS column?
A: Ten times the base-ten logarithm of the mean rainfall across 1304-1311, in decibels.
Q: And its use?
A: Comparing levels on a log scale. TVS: 14.5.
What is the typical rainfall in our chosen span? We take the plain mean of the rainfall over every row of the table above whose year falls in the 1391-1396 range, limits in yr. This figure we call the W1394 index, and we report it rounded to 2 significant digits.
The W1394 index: 19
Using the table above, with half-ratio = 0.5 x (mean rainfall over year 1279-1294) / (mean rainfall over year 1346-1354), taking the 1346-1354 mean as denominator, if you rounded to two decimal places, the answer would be 0.48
